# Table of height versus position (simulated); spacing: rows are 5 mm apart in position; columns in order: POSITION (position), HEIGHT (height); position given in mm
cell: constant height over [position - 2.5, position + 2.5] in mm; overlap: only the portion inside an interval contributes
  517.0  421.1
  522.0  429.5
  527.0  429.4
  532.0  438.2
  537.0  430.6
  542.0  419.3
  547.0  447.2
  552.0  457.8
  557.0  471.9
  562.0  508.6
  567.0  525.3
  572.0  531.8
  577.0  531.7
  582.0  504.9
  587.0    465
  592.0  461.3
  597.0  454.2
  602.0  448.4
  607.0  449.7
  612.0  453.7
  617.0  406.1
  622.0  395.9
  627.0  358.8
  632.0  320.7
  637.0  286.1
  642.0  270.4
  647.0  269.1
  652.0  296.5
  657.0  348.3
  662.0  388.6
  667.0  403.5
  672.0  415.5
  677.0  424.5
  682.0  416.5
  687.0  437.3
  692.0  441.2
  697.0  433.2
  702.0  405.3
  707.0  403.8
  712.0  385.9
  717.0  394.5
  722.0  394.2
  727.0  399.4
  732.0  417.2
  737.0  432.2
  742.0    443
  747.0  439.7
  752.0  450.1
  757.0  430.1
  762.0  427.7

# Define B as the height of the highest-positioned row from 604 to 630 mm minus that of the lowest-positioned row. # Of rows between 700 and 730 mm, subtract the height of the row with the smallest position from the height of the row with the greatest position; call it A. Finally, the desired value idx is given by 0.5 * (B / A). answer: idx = 7.7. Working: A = -6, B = -91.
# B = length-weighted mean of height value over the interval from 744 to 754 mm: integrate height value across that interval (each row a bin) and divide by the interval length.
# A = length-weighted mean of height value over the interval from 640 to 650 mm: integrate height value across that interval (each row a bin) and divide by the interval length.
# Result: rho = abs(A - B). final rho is 173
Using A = 271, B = 445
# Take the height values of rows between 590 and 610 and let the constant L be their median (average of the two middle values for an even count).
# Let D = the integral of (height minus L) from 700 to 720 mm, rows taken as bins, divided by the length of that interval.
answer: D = -55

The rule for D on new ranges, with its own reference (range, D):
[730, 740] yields -26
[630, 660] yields -152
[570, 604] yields 33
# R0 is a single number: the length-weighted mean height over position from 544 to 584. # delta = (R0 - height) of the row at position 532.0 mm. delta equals 58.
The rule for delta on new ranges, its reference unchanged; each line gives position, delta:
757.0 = 66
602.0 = 48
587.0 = 31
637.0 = 210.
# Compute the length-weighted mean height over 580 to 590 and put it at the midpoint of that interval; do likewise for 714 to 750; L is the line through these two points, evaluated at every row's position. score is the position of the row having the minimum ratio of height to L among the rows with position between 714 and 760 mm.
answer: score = 717.0 mm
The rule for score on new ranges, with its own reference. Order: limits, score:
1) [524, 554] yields 542.0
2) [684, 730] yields 712.0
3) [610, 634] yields 632.0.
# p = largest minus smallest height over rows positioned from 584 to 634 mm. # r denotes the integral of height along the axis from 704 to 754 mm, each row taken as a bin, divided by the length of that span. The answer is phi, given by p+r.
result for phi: 560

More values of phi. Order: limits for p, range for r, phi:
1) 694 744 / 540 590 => 544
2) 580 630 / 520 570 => 603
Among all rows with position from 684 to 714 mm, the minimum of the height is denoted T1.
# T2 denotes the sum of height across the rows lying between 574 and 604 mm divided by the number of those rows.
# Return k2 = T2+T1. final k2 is 863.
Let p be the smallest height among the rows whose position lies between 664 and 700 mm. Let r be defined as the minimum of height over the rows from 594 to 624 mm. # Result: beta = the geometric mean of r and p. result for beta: 400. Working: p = 403.5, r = 395.9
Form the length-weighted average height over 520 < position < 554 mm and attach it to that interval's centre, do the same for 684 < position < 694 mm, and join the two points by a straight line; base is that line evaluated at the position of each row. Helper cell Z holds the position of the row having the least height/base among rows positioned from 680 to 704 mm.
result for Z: 702.0 mm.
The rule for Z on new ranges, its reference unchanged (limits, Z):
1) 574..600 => 597.0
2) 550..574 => 552.0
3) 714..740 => 722.0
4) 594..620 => 617.0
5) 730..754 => 732.0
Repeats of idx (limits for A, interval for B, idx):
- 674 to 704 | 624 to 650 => 2.3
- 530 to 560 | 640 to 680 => 2.3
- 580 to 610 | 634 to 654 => -0.1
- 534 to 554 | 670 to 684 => 0.0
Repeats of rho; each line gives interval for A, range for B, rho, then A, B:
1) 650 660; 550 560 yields 140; 327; 467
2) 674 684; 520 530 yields 9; 420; 430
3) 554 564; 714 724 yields 94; 488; 394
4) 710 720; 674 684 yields 30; 391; 420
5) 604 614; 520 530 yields 22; 451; 430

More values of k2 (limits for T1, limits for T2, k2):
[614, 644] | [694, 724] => 673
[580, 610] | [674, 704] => 875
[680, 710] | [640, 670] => 733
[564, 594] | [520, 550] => 894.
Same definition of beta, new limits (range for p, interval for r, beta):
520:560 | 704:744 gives 402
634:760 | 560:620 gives 331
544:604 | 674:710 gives 425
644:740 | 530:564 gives 336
